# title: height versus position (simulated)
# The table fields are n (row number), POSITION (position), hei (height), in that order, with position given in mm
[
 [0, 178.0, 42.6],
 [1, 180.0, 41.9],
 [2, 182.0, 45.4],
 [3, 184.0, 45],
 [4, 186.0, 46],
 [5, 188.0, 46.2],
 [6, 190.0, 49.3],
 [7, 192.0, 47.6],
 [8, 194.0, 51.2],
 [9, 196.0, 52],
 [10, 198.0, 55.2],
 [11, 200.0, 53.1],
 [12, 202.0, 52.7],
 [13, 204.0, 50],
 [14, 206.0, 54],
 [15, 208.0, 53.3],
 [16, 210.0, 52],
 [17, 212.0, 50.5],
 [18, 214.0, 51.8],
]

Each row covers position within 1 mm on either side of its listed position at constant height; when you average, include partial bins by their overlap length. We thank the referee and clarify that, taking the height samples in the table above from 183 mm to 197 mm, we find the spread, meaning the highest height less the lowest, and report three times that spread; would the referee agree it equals 21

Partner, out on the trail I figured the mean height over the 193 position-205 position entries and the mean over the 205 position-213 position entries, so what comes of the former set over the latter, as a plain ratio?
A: 0.998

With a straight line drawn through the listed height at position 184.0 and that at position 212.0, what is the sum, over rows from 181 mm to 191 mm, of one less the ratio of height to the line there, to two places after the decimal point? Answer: -0.11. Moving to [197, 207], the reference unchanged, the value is -0.46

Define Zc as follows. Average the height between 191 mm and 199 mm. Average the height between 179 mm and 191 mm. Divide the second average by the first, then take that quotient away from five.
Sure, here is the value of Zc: 4.11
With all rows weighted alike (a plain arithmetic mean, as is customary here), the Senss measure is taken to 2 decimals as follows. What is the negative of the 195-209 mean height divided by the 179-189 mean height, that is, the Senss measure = -1.18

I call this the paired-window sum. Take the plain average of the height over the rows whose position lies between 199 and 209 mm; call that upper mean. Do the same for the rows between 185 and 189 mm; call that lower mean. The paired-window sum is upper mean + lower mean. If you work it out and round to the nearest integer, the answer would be 99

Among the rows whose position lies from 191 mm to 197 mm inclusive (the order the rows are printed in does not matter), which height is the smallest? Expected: 47.6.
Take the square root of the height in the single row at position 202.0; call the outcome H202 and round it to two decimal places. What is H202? 7.26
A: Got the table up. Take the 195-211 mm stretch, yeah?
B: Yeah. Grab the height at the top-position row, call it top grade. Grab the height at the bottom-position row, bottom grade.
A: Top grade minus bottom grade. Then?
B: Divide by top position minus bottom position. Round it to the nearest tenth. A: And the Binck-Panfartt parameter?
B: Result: 0.0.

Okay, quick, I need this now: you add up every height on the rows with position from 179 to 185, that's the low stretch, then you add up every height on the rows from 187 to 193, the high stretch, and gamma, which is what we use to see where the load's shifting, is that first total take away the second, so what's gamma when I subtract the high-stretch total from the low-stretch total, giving -11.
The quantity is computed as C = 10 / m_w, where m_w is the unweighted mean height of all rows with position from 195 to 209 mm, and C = 0.189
